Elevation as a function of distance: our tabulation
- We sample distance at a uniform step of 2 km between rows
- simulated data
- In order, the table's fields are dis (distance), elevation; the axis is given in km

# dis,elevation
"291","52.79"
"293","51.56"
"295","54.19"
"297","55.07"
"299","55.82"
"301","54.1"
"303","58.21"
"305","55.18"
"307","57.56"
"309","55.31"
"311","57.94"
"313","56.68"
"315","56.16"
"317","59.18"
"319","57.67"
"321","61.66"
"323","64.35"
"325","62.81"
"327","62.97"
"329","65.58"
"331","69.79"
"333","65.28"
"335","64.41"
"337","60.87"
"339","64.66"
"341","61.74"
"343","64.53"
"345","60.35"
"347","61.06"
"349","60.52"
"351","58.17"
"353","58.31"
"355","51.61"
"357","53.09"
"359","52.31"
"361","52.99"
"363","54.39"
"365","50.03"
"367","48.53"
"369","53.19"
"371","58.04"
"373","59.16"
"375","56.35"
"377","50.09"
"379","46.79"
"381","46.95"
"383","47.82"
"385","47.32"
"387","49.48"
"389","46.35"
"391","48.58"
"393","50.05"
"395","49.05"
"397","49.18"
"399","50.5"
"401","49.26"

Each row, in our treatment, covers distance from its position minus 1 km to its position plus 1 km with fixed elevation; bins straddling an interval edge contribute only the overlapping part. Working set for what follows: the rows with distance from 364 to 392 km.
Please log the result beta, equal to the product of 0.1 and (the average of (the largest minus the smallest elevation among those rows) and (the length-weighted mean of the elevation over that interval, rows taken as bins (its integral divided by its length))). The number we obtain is 3.17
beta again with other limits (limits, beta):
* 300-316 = 3.03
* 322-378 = 4.00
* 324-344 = 3.66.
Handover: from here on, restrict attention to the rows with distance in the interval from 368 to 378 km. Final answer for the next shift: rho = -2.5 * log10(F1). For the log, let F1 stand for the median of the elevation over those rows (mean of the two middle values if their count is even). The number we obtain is -4.38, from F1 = 56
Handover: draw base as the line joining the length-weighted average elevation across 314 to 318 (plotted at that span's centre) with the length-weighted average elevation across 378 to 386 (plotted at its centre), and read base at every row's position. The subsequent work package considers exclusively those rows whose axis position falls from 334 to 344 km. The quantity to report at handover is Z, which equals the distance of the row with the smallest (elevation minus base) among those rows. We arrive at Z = 337 km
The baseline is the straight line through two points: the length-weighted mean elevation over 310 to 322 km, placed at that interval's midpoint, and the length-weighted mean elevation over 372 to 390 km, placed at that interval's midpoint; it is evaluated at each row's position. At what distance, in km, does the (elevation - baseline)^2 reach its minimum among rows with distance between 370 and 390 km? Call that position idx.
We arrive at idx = 387 km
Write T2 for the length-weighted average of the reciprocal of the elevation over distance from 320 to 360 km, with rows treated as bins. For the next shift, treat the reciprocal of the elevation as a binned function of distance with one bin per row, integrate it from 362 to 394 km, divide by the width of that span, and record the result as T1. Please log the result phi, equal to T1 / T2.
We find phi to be 1.20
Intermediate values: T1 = 0.0198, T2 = 0.016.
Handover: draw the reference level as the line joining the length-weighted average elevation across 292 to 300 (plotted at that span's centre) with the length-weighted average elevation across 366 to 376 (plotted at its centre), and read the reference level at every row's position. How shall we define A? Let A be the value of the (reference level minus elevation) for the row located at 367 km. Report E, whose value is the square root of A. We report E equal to 2.5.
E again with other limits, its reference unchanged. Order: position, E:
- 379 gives 2.9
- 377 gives 2.2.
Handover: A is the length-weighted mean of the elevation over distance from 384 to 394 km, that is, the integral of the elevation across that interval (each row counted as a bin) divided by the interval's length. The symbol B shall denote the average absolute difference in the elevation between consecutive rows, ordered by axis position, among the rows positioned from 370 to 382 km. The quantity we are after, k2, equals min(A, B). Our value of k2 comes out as 2.7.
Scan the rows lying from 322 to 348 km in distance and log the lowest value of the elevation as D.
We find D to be 60.35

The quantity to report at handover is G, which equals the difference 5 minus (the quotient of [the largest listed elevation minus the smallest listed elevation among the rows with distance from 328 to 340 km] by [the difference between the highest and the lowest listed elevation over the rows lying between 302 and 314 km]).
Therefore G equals 2.1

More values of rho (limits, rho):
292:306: -4.35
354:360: -4.30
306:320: -4.40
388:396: -4.22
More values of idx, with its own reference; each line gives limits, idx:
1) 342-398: 357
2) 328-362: 357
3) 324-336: 325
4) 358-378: 361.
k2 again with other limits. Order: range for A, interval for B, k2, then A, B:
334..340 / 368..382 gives 3.1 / 63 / 3.08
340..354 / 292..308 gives 2.2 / 61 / 2.21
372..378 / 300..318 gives 2.4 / 55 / 2.40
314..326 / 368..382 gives 3.1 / 60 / 3.08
